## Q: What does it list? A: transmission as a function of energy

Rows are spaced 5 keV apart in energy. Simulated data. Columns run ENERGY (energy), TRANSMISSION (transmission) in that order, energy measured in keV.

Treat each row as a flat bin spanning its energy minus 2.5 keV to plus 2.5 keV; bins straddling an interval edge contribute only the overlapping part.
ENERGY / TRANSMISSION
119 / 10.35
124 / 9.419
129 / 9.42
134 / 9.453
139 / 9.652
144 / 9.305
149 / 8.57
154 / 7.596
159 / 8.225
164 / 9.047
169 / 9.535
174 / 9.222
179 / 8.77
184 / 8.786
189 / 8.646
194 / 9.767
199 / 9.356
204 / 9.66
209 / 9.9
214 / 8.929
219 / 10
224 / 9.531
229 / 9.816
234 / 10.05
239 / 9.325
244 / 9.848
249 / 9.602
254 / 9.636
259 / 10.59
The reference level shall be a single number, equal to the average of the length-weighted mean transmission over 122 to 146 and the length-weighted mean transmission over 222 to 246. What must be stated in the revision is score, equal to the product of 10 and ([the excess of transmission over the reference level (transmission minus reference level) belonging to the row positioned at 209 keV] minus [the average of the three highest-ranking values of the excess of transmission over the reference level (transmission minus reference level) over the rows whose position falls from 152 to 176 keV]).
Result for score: 6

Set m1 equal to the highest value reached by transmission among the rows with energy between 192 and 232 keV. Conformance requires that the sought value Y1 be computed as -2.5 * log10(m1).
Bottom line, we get -2.50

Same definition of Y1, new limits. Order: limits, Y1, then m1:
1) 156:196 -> -2.47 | 9.767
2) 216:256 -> -2.51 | 10.05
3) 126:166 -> -2.46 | 9.652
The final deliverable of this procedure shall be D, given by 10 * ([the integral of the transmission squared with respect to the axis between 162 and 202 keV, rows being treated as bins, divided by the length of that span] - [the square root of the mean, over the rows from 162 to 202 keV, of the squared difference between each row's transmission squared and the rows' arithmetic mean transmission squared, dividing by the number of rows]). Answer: 770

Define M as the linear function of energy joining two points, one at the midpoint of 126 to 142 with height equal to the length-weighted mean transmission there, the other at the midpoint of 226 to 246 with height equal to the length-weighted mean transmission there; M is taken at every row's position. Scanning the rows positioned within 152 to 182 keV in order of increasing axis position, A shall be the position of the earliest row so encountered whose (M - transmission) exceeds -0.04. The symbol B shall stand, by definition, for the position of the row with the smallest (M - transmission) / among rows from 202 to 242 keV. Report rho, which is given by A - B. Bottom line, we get -80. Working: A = 154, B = 234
